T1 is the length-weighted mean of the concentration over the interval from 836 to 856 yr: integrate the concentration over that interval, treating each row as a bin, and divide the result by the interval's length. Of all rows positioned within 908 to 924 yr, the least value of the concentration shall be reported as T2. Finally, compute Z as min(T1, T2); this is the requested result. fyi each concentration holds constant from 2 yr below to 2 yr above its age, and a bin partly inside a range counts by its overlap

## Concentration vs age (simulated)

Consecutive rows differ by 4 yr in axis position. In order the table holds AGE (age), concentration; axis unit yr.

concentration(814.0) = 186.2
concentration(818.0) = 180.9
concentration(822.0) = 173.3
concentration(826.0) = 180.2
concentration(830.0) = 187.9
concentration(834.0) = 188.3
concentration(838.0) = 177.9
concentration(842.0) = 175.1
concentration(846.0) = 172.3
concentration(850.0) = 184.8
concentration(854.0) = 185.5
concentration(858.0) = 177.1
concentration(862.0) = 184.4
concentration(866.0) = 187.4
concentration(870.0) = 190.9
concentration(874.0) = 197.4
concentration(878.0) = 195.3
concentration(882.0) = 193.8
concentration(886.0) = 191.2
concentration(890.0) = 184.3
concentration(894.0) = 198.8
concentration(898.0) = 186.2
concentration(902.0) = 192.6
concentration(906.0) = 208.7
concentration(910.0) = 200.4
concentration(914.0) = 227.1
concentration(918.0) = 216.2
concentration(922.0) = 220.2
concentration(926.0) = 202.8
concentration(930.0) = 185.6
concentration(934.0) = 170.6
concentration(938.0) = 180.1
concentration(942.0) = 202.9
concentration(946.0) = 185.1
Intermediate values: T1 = 179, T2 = 200.4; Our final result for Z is 179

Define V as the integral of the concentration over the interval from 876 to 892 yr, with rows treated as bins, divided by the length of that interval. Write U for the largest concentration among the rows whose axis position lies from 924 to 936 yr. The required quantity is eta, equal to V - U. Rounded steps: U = 202.8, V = 191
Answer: -12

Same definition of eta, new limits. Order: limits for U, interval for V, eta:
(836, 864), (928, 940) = -7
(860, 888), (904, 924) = 17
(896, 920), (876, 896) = -34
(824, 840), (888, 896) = 3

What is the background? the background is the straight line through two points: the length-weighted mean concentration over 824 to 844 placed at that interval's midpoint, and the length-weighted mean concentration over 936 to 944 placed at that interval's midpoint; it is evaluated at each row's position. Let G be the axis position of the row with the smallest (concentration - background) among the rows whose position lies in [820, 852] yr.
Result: 846.0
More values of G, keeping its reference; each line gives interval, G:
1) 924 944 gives 934.0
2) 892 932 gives 930.0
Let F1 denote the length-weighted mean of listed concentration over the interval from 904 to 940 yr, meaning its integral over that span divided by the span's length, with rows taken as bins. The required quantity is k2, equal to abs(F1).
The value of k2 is 201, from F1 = 201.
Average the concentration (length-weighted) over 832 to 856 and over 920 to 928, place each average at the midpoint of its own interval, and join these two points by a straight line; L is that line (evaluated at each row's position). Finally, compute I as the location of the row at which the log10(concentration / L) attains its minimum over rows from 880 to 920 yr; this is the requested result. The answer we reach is 898.0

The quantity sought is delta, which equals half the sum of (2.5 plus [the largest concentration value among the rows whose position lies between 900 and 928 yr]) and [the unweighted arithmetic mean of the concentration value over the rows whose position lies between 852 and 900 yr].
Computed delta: 209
